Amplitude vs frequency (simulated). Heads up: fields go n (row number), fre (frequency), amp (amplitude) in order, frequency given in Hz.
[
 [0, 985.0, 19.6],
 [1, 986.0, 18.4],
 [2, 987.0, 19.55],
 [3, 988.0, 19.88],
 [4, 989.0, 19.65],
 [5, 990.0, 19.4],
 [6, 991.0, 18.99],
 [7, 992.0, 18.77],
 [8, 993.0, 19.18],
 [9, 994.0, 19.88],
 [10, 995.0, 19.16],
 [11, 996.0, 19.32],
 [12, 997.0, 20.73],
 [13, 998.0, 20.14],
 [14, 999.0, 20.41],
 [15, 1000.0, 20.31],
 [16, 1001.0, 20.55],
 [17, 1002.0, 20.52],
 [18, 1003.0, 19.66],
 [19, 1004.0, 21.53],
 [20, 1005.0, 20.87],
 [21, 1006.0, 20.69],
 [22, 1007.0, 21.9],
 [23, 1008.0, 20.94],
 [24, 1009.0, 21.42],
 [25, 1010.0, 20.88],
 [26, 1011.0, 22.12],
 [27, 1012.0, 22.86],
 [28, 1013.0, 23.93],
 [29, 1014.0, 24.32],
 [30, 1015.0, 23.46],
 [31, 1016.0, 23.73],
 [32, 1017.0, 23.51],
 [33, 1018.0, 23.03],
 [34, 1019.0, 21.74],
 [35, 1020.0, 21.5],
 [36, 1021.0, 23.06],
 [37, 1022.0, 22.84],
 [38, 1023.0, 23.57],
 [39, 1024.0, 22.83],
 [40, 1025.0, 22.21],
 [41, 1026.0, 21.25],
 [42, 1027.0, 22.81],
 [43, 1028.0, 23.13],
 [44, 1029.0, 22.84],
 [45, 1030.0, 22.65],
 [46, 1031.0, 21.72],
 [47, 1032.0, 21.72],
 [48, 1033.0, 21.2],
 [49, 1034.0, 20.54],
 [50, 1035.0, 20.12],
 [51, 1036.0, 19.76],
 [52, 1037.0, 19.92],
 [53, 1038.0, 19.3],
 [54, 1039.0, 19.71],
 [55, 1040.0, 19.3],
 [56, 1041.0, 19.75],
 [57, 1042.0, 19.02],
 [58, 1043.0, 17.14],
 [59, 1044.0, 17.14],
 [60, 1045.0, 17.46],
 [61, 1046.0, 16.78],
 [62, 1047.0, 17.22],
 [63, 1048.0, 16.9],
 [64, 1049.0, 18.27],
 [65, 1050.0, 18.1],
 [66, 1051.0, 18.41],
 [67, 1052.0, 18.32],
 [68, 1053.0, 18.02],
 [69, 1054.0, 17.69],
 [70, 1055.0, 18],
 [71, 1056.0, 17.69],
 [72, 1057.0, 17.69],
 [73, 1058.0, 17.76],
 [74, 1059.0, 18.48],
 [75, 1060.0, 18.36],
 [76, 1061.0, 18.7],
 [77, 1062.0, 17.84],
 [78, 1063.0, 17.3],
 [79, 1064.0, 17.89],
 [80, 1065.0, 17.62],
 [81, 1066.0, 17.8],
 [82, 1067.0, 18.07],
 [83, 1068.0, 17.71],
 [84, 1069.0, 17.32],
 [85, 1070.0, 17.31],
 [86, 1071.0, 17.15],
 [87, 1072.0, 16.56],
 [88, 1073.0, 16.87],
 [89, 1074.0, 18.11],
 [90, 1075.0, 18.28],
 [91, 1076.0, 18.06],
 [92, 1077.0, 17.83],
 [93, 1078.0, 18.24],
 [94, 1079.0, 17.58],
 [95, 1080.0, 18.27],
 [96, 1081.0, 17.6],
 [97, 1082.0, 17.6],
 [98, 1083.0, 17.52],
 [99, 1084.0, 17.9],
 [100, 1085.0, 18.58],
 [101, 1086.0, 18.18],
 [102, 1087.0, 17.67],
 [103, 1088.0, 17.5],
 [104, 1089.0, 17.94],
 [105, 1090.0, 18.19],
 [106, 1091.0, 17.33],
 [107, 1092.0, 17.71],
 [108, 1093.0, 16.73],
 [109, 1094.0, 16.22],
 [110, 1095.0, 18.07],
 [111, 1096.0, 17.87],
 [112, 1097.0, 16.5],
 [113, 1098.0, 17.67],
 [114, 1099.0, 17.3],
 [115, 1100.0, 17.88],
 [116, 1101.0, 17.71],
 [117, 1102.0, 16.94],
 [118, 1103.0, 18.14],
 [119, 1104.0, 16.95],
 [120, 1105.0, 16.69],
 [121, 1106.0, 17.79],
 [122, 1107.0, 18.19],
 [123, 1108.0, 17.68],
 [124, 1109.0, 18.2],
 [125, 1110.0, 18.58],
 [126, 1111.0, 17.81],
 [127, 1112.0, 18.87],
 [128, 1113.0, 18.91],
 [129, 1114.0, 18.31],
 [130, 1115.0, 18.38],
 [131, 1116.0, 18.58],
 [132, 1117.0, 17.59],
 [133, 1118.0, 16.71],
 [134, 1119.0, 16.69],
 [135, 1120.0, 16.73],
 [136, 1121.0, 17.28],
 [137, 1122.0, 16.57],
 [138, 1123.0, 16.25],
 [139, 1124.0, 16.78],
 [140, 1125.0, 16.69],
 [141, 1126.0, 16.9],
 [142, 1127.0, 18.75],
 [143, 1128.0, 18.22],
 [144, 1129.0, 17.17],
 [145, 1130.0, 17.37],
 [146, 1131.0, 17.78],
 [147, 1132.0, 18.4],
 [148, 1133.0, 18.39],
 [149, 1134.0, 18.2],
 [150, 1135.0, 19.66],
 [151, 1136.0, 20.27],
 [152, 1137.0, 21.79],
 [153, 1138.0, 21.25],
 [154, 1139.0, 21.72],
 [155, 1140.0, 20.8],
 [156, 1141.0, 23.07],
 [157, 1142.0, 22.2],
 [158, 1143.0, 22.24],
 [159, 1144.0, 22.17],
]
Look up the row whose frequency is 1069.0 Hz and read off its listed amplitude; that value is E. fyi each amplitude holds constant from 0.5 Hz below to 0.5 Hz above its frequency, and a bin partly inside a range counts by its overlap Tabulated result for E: 17.32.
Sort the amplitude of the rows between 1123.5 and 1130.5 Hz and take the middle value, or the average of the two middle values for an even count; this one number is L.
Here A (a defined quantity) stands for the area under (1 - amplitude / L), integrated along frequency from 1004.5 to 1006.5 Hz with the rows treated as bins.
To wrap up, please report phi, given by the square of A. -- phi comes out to 0.177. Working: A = -0.42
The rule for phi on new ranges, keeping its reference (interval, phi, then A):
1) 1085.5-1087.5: 0.008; -0.09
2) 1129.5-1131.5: 0.002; -0.05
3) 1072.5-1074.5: 0.001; -0.04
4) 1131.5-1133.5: 0.020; -0.14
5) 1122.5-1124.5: 0.006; 0.08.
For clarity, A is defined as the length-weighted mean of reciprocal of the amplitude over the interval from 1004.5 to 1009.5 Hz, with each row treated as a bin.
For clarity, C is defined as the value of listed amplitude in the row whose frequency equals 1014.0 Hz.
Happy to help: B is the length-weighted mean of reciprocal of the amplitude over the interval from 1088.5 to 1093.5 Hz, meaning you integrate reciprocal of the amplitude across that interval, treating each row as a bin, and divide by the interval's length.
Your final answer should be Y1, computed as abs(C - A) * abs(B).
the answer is 1.38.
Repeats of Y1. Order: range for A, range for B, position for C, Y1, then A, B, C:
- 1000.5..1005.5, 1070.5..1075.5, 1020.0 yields 1.24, 0.049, 0.0576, 21.5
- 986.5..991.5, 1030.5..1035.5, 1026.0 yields 1.01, 0.051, 0.0475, 21.25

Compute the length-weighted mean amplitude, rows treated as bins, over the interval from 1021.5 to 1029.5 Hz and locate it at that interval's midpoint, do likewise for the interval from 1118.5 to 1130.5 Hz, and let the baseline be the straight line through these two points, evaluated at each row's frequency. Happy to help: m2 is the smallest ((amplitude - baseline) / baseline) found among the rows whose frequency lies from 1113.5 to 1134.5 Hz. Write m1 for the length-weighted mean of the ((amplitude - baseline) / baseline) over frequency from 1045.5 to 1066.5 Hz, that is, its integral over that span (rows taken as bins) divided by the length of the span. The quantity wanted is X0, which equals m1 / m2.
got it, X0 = 2.7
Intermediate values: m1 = -0.15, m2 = -0.06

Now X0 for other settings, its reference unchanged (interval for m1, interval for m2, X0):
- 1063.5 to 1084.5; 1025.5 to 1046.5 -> 0.5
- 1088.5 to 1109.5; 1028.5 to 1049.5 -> 0.3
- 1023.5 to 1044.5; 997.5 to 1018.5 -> 0.4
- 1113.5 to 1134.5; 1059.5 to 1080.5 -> -0.1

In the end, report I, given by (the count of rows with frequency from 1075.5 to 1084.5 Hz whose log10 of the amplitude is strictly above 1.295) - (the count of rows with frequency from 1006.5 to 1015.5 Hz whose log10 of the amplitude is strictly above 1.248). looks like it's -9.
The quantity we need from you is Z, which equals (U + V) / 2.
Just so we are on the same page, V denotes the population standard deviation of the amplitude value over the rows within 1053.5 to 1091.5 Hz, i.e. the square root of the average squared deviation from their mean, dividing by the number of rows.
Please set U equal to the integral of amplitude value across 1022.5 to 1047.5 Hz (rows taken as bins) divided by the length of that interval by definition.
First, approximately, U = 20.36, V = 0.45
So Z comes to 10.4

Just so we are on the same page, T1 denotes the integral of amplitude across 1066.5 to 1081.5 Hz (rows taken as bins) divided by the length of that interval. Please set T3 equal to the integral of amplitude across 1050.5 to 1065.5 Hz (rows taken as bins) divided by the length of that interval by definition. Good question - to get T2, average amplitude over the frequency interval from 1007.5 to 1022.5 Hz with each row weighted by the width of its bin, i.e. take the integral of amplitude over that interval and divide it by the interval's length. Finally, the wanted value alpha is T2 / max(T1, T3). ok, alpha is 1.26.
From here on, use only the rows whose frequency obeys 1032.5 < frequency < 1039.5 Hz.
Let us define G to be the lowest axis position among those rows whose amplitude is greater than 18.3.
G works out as 1033.0 Hz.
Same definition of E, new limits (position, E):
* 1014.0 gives 24.32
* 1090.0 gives 18.19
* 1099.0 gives 17.3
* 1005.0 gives 20.87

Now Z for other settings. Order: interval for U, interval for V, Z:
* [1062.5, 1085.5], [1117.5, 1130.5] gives 9.2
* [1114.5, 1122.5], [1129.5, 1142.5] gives 9.6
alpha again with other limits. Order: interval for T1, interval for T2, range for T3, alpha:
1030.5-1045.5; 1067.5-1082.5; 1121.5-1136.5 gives 0.90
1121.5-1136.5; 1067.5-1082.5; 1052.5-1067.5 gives 0.98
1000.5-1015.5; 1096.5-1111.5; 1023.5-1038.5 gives 0.81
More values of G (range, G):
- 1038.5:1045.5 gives 1039.0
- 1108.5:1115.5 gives 1110.0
